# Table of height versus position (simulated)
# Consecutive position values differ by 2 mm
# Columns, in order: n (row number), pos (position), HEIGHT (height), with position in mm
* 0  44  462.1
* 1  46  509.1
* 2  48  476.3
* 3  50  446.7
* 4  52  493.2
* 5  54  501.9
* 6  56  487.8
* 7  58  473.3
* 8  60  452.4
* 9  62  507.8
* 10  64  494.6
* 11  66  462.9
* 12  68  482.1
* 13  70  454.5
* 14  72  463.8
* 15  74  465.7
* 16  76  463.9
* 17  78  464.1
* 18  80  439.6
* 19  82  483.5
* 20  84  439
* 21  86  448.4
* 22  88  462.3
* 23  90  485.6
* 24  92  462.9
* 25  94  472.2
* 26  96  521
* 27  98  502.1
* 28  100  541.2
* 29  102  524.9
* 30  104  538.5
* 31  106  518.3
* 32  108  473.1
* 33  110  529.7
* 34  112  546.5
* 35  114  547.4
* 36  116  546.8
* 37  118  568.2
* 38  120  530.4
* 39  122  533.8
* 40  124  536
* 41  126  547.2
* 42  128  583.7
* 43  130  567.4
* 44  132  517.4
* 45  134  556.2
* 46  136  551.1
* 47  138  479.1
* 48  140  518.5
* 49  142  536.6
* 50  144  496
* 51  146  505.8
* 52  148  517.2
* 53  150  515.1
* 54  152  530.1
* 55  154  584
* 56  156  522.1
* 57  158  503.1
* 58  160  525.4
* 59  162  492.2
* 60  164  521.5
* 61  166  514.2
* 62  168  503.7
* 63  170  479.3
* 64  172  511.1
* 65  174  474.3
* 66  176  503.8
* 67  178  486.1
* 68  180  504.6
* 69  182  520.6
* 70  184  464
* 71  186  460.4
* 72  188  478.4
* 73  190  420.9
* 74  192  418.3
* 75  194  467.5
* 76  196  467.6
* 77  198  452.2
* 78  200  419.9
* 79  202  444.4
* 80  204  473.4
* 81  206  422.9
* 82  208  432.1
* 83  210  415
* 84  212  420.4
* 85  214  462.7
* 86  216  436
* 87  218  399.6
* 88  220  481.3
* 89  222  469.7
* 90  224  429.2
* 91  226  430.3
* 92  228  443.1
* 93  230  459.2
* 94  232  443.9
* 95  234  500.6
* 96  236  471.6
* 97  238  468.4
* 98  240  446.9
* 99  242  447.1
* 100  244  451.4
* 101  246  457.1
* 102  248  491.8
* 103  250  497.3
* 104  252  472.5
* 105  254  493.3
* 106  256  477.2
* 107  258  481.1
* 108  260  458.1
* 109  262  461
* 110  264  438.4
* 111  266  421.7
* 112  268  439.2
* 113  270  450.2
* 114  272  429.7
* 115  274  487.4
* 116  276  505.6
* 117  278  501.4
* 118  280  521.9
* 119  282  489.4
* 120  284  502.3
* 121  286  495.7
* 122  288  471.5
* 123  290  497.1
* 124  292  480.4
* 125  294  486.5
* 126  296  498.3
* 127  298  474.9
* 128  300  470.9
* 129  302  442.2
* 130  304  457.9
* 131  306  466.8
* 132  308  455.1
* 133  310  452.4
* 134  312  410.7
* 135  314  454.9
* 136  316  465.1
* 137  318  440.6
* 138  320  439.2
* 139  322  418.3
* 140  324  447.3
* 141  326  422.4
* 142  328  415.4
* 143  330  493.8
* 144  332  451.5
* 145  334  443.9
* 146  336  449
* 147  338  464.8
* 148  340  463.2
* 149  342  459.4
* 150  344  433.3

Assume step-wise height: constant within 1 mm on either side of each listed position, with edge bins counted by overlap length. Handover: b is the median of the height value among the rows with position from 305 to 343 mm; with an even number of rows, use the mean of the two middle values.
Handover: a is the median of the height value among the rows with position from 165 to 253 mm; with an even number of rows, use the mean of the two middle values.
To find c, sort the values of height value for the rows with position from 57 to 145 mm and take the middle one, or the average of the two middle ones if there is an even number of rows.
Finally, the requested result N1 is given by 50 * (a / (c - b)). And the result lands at 433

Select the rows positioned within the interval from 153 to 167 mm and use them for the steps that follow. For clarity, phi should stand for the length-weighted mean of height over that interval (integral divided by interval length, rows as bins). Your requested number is 523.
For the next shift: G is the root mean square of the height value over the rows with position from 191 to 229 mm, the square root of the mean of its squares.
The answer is 442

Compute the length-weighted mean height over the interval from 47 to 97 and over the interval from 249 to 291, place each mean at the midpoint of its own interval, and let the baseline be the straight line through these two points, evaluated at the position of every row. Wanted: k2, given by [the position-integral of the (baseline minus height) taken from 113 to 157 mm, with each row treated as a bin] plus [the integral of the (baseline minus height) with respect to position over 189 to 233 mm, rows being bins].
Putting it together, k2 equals -1283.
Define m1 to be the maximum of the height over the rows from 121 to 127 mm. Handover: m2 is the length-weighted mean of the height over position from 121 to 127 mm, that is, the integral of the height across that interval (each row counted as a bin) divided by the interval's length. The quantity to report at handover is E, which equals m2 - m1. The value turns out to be -8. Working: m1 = 547.2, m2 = 539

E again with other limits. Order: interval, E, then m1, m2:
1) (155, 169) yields -14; 525.4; 512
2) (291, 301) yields -16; 498.3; 482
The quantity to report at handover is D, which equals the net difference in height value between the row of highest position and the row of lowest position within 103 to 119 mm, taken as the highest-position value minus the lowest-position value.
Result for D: 30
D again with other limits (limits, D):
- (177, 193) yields -68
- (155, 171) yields -43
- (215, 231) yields 23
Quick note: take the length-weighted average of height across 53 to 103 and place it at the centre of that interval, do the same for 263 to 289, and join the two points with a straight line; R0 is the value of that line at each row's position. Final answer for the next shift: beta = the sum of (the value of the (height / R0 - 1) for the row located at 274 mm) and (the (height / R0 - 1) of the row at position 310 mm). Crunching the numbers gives -0.01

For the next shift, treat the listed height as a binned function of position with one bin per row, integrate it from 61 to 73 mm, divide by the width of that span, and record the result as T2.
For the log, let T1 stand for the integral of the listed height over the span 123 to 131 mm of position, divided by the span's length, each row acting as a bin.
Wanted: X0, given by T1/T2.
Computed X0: 1.17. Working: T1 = 559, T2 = 478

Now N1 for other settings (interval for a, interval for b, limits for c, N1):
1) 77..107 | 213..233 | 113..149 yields 261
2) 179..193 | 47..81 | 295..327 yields -1925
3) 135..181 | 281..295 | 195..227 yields -462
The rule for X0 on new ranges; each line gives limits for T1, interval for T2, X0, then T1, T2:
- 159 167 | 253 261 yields 1.08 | 513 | 477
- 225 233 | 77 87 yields 0.98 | 444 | 455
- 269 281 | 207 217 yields 1.11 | 483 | 433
